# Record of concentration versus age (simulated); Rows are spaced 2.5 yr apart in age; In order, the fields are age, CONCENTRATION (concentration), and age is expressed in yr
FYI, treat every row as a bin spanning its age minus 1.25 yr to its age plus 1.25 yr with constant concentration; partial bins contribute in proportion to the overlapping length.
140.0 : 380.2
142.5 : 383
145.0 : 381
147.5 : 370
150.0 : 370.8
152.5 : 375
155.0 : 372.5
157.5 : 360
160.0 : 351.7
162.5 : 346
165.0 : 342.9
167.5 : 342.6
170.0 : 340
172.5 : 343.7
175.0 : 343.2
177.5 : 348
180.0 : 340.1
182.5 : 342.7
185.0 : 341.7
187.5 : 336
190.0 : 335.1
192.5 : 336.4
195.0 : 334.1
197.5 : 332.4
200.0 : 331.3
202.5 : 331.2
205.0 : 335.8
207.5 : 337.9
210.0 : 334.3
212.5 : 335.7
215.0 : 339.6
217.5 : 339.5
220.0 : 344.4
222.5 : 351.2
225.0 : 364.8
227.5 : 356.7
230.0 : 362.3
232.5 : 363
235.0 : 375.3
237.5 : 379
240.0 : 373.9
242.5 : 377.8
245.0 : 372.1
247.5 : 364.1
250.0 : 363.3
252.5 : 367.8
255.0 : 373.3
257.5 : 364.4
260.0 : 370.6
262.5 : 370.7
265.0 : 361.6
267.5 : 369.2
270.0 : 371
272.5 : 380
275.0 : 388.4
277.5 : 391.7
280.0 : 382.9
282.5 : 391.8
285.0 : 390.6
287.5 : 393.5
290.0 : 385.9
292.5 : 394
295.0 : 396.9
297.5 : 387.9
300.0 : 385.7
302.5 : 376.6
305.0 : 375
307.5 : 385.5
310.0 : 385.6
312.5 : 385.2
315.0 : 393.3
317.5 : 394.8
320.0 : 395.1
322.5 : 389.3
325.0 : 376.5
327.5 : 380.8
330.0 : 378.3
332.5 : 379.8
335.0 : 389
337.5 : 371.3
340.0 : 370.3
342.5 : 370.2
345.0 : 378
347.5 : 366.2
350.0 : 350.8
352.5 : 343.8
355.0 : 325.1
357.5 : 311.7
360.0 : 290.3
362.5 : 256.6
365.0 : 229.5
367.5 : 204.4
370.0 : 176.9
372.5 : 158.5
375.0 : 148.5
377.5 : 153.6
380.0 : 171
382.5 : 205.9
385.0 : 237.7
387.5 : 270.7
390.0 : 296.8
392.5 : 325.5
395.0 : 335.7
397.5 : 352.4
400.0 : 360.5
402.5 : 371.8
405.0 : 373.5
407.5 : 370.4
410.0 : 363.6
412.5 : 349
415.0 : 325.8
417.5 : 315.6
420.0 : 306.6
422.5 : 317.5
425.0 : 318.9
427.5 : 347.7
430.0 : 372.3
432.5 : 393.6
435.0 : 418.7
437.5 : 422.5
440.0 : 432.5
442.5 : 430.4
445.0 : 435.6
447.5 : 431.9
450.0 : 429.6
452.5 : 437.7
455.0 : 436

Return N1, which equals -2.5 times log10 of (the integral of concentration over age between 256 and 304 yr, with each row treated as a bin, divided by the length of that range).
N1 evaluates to -6.45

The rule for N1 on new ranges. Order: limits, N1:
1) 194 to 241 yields -6.36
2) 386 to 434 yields -6.33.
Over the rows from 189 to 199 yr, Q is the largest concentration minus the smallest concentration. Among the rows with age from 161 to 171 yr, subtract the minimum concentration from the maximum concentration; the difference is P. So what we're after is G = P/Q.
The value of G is 1.5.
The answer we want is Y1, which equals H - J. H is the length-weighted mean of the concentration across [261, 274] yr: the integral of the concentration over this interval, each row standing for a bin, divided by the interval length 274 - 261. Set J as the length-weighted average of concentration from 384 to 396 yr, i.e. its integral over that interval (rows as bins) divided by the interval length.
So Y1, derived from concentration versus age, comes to 77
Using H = 371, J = 294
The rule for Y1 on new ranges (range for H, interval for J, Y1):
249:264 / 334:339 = -11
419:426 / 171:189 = -28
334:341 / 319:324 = -15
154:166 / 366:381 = 185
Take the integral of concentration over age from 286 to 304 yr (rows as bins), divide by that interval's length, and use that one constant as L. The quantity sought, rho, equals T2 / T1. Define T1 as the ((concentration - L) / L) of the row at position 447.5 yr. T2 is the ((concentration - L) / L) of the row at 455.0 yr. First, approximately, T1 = 0.11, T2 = 0.12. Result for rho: 1.1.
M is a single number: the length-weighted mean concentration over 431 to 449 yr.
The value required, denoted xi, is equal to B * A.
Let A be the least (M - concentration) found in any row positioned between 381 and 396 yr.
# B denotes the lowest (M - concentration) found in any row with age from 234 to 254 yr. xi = 3837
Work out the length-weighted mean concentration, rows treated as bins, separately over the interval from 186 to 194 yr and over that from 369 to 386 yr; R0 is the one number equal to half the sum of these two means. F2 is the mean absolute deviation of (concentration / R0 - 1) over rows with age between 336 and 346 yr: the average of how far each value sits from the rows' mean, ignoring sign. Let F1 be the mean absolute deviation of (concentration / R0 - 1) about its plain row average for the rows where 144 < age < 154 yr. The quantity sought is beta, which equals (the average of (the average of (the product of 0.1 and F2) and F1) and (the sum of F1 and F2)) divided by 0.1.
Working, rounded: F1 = 0.0148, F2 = 0.011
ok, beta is 0.17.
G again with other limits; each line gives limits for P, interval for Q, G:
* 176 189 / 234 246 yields 1.7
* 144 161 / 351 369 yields 0.2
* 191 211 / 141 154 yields 0.5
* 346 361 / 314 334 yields 4.1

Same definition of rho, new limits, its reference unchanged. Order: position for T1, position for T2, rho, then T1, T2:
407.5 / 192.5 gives 2.9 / -0.05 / -0.13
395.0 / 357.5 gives 1.5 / -0.14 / -0.20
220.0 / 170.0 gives 1.1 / -0.11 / -0.12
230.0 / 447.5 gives -1.7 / -0.07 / 0.11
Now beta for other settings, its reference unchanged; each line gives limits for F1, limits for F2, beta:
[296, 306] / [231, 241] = 0.26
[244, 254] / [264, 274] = 0.19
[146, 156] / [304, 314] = 0.13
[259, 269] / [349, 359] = 0.39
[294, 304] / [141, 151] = 0.28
